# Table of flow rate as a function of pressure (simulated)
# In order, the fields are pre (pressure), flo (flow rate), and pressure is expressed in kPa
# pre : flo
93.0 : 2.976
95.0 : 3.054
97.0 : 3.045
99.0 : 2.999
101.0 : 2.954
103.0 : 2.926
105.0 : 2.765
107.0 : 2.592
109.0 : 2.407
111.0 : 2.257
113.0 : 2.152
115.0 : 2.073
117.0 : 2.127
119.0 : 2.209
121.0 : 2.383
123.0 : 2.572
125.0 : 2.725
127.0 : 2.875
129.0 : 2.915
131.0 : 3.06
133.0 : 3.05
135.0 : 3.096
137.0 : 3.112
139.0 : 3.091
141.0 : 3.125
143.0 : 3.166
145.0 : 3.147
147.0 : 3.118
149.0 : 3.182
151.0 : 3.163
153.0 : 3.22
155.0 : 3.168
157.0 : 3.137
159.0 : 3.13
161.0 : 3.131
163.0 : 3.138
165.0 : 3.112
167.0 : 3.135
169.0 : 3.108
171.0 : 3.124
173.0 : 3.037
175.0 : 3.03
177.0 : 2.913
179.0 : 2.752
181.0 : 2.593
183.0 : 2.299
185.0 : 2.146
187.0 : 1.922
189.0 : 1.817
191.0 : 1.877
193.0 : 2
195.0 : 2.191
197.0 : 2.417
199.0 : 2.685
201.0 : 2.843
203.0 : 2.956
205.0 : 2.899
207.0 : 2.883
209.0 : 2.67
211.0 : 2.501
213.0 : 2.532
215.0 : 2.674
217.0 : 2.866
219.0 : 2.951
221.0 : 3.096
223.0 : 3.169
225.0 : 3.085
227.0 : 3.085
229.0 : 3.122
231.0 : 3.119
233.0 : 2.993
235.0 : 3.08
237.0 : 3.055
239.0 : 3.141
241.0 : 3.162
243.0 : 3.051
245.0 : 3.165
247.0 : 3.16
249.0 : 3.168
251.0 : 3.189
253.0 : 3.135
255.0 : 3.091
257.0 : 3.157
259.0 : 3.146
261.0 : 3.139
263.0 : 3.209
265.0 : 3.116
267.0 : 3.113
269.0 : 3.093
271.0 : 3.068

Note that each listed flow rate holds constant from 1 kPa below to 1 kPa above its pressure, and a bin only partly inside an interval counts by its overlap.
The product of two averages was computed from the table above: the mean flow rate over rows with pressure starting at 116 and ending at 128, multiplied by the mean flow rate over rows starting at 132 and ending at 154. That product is 7.8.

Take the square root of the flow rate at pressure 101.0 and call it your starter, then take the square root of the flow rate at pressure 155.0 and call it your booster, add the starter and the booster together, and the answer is 3.50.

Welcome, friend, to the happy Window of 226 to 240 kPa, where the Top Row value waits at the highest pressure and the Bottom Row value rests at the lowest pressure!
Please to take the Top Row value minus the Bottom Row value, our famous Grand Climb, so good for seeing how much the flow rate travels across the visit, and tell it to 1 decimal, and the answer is 0.1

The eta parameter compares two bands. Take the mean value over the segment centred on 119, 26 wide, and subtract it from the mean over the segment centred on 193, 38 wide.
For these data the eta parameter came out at 0.0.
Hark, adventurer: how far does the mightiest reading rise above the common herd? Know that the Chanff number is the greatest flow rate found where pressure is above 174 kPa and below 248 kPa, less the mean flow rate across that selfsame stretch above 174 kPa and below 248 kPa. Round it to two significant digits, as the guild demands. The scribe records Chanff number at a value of 0.41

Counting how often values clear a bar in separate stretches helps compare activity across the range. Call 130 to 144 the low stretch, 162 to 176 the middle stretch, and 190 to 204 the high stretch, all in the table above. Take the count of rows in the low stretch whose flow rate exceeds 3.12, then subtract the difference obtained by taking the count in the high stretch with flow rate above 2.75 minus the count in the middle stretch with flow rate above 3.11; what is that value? 4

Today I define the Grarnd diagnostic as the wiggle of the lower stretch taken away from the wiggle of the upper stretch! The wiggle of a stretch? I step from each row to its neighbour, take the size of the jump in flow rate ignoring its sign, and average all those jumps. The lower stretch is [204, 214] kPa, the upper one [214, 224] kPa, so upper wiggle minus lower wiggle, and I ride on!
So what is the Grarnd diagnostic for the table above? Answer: 0.02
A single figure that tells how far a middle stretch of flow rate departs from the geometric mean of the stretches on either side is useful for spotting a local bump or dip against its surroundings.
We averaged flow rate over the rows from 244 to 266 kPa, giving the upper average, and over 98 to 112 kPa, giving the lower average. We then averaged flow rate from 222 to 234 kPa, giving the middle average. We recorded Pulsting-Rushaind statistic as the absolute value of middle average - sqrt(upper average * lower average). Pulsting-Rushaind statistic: 0.18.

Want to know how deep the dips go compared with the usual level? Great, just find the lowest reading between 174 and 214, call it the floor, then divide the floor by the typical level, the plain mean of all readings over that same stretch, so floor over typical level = 0.73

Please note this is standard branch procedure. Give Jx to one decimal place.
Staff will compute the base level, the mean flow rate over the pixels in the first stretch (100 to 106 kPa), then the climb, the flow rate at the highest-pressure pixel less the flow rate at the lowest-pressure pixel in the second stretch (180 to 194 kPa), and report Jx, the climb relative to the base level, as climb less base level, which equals -3.5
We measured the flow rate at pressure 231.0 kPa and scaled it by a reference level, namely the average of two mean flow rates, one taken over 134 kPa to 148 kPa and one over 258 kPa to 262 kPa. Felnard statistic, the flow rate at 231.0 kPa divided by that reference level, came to 1.00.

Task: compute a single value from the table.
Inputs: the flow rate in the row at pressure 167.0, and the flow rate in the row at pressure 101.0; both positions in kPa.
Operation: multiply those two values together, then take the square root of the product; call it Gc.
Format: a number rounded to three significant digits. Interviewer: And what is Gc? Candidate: 3.04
